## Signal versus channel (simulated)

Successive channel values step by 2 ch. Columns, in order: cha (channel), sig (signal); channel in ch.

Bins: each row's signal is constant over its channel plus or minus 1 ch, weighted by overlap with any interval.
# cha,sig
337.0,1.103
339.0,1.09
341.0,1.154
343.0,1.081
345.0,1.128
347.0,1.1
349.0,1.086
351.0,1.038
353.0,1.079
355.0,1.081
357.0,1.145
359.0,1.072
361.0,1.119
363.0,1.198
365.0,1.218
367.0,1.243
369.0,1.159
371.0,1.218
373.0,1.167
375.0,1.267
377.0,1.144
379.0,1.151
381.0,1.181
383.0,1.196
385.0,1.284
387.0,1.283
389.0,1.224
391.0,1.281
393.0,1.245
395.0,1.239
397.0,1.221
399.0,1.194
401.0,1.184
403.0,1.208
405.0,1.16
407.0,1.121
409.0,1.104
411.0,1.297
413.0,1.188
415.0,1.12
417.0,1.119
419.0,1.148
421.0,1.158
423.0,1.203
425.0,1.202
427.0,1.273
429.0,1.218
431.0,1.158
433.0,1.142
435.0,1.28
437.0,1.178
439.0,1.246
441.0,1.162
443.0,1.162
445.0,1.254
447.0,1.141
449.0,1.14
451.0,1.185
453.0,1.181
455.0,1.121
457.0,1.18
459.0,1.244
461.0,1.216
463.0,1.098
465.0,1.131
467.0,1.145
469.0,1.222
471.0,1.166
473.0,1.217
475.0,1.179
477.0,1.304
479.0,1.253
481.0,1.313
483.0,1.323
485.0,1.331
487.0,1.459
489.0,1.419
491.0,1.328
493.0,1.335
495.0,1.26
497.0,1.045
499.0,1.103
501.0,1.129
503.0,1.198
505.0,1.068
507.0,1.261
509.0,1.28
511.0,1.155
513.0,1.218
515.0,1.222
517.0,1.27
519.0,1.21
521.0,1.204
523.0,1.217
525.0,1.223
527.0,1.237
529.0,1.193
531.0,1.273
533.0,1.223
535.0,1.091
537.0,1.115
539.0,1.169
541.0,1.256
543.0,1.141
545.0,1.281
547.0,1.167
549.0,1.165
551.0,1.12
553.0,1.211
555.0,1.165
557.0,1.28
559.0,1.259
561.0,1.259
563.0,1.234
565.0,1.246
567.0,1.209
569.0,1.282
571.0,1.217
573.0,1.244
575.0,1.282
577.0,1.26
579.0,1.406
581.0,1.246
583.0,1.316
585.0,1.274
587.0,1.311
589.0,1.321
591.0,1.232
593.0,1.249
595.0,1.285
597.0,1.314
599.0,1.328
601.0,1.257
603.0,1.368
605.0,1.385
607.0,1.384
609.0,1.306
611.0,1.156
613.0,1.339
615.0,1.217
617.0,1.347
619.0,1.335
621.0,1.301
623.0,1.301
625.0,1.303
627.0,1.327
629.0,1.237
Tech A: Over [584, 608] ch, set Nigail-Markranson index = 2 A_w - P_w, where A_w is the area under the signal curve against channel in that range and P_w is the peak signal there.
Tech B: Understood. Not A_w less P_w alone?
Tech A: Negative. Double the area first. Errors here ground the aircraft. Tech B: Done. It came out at 61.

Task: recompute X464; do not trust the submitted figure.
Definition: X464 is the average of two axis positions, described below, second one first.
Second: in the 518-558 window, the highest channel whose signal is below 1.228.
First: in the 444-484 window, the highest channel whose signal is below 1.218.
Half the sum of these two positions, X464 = 515 ch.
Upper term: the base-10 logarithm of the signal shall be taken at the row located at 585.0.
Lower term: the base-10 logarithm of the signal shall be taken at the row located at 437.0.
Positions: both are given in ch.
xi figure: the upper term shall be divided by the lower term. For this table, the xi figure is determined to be 1.48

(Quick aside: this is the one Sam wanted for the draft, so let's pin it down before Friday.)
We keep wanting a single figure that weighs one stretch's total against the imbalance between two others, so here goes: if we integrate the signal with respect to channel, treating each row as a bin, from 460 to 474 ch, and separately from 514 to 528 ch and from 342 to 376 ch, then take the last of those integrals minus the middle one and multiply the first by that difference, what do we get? 355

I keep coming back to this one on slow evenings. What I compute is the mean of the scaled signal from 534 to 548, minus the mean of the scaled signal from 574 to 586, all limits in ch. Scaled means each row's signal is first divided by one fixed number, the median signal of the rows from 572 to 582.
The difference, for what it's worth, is -0.10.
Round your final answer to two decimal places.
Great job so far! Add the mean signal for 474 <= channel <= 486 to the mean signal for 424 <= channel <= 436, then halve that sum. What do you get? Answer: 1.25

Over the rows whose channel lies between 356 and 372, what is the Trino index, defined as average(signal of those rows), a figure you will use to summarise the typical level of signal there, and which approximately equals 1.17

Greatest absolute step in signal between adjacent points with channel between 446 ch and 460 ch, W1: 0.06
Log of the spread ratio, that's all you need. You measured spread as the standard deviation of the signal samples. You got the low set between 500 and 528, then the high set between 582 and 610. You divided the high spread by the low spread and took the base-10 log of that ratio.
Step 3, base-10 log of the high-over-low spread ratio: -0.08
